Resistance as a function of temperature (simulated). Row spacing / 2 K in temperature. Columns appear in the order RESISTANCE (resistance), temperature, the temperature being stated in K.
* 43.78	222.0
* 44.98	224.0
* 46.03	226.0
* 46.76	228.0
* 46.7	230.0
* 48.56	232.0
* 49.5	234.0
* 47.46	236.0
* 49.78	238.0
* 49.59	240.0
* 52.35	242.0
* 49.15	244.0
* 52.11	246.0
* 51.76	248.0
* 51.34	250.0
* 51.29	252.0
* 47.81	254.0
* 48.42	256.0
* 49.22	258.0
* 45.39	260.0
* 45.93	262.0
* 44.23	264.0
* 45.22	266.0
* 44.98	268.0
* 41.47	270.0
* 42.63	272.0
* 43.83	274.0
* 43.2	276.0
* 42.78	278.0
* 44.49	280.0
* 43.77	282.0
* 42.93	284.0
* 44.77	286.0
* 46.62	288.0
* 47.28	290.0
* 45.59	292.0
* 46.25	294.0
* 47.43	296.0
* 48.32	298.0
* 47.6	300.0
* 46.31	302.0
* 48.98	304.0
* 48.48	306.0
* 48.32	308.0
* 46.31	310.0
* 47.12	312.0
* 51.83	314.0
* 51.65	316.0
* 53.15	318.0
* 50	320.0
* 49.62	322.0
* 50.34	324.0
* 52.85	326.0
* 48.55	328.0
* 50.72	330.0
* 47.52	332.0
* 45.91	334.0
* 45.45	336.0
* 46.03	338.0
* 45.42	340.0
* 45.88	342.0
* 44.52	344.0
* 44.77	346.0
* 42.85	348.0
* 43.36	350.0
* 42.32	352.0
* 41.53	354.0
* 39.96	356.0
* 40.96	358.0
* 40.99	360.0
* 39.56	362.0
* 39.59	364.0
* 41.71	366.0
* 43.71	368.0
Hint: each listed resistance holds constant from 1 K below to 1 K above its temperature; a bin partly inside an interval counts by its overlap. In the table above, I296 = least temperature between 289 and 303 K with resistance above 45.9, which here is 290.0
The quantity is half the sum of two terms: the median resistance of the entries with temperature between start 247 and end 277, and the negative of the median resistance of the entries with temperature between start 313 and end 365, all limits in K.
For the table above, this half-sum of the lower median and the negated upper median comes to -0.1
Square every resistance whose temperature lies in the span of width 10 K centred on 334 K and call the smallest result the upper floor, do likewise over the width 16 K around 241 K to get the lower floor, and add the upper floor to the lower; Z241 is 4318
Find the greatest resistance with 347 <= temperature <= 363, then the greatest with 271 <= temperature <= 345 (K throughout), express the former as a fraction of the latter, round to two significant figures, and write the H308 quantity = 0.82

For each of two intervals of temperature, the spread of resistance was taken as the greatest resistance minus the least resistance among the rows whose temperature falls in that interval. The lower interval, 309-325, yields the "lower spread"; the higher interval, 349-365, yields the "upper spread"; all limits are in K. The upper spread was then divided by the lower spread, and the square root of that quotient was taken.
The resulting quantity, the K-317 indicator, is 0.75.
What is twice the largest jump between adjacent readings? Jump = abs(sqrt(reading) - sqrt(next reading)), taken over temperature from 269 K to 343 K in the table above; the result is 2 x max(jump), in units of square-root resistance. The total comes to 0.67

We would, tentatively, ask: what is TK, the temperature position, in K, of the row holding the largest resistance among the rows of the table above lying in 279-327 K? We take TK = 318.0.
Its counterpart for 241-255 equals 242.0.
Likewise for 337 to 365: 338.0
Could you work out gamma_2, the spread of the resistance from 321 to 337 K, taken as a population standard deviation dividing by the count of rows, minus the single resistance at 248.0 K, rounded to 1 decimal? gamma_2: -49.4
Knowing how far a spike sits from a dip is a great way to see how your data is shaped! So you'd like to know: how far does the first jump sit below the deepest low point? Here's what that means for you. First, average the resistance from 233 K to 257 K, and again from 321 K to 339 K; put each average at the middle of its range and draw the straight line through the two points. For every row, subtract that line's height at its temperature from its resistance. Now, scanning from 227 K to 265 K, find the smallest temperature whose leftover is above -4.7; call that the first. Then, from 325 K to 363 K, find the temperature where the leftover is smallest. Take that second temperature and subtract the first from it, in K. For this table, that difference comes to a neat 134 K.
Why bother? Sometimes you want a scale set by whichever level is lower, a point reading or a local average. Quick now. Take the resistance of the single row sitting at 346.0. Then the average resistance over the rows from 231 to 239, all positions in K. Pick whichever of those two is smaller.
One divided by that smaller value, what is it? 0.0223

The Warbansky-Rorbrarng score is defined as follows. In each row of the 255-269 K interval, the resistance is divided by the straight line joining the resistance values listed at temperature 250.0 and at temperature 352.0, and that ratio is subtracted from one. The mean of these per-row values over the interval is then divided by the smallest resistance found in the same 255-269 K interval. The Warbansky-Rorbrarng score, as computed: 0.0018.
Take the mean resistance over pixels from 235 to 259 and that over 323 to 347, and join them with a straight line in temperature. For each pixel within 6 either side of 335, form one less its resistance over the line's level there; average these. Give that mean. 0.010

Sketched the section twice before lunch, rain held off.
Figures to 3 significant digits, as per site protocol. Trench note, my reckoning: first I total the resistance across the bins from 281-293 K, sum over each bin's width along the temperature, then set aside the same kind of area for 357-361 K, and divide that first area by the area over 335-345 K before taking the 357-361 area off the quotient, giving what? -163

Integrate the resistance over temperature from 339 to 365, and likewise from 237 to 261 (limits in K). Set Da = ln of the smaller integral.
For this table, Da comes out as 7.0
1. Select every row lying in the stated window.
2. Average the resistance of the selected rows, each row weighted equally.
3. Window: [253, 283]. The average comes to 44.9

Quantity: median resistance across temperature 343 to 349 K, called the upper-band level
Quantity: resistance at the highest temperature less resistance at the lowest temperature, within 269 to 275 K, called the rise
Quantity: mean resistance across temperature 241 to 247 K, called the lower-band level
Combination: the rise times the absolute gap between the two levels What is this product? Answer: 16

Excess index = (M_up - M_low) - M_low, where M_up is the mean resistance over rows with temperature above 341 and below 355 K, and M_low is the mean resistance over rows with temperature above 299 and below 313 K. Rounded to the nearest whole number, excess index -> -52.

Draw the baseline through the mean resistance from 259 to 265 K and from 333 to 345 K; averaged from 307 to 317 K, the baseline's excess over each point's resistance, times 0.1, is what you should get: -0.4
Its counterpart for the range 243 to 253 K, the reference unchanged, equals -0.6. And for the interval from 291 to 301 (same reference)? -0.2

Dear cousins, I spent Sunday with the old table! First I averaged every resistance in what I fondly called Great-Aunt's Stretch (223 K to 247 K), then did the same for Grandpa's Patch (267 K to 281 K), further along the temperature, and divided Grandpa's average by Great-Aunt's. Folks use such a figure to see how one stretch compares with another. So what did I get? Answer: 0.89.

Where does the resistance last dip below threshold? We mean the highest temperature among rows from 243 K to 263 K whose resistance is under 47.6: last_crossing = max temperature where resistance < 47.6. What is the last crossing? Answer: 262.0 K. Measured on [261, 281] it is 280.0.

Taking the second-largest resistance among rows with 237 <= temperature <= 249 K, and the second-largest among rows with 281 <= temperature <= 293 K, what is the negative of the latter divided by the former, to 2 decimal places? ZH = -0.89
